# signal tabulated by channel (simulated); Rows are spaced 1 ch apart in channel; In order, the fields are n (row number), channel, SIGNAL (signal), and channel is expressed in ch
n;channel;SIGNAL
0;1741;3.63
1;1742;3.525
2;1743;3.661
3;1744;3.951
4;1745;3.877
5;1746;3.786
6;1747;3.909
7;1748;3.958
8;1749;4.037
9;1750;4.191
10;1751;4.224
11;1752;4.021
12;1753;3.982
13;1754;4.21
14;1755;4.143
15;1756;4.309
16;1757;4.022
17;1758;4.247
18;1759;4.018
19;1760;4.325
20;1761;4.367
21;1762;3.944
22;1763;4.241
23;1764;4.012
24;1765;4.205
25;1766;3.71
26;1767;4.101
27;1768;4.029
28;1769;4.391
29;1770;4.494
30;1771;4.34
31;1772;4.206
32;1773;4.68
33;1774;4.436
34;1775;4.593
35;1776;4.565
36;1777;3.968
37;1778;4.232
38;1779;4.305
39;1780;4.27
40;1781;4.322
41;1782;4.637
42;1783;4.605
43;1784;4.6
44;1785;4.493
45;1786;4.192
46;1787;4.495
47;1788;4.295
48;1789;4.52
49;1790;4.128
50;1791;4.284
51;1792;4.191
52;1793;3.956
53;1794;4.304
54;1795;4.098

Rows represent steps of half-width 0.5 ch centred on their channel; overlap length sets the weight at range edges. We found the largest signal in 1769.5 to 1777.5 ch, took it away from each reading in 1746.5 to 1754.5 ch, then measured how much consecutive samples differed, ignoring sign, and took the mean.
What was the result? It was 0.11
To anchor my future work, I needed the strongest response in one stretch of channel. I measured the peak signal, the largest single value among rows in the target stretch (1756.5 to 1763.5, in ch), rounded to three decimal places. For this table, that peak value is 4.367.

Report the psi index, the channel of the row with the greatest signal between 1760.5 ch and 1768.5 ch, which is 1761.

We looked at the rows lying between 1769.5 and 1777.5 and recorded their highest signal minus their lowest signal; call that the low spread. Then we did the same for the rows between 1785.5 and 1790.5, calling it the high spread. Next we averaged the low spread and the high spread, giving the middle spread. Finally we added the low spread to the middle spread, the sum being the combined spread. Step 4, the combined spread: 1.3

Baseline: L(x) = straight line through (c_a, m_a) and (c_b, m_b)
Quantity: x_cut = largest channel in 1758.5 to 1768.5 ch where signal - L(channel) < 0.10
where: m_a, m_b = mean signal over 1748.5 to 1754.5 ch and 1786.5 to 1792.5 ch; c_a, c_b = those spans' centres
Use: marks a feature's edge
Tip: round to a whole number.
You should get 1768 ch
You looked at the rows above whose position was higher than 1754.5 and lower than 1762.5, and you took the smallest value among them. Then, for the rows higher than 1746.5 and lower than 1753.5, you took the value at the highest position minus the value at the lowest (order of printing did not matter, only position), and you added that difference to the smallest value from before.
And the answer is 4.0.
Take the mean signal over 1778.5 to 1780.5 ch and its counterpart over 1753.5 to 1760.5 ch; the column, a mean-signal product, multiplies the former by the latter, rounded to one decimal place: 17.9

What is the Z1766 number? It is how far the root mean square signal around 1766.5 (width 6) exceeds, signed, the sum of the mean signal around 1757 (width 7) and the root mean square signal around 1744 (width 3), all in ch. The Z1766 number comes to -3.93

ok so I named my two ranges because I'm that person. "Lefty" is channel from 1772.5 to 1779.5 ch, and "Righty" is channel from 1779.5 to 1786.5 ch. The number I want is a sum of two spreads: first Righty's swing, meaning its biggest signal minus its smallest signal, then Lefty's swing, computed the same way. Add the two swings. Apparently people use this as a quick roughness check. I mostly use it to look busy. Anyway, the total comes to 1.16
